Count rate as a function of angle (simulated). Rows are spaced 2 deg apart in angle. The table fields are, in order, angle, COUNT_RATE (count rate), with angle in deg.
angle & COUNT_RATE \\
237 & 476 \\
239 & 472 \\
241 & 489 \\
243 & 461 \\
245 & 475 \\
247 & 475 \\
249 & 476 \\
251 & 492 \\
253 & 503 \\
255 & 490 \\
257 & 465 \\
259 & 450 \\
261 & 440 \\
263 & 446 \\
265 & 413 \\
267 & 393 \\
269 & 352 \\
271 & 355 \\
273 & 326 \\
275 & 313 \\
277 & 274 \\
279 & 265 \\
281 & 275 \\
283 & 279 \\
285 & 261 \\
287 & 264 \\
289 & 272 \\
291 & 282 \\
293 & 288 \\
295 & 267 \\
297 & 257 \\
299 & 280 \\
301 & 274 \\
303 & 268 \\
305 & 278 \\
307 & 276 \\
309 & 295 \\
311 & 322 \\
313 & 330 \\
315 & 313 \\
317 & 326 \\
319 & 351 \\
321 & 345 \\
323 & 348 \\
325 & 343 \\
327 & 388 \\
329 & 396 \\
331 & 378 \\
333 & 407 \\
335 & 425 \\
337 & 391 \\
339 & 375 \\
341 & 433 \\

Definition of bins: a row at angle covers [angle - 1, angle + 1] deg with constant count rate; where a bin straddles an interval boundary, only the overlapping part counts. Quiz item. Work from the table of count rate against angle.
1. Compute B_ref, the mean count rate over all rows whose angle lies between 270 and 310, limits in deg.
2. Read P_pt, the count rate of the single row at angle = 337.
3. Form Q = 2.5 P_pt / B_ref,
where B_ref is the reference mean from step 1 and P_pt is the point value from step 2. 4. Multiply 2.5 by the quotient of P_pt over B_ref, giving 3.5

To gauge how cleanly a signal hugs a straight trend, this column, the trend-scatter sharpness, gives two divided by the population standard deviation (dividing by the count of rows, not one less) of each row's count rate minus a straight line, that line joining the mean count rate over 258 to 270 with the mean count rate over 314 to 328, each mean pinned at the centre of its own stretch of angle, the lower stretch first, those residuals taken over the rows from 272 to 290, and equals 0.116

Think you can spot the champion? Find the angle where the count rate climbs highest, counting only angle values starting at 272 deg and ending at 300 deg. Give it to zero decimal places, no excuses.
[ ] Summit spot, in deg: 273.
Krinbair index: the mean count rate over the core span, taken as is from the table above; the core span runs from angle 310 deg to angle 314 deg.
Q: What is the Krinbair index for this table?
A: 326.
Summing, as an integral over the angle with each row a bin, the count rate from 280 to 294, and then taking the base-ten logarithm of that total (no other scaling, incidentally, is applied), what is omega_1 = 3.58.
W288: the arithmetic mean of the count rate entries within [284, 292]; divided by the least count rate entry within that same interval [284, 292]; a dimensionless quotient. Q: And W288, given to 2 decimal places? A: 1.03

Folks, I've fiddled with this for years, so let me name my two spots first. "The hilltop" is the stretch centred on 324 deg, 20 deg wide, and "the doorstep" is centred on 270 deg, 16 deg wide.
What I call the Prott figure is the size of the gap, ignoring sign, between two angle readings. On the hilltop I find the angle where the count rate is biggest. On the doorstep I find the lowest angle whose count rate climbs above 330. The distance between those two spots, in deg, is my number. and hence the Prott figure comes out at 70 deg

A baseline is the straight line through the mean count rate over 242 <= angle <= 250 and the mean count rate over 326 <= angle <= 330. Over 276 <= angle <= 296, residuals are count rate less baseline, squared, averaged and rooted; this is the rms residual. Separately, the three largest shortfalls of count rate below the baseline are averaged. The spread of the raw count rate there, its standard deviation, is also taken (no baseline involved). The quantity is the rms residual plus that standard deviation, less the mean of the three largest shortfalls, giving -3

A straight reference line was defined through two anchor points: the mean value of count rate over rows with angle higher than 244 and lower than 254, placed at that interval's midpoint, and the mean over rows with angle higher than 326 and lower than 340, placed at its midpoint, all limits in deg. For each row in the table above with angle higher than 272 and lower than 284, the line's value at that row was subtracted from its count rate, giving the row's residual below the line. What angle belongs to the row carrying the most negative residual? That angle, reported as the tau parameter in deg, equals 279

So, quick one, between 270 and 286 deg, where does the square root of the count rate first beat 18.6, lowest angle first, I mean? 271 deg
